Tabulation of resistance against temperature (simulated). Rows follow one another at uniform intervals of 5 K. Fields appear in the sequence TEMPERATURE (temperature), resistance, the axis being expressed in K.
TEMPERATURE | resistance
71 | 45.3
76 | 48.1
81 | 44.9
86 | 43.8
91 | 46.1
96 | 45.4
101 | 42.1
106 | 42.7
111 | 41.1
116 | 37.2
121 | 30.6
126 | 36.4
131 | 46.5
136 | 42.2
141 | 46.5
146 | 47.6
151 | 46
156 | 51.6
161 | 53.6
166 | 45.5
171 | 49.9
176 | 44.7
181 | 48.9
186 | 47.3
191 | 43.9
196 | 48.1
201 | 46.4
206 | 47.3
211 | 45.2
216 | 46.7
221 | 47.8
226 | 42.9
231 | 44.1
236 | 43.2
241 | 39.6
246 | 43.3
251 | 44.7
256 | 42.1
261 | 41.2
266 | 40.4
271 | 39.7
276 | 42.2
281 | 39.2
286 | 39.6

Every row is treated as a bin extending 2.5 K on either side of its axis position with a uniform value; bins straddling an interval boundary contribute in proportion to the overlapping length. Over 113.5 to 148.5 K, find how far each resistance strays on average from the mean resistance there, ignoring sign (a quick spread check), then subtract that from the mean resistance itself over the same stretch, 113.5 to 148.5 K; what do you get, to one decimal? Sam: 35.6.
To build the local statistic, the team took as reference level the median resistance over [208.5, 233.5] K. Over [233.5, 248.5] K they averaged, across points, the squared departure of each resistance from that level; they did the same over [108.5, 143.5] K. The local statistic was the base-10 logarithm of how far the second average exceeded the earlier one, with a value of 1.62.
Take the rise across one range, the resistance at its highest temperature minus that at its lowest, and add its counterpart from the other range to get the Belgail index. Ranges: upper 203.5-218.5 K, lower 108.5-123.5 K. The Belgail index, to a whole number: -11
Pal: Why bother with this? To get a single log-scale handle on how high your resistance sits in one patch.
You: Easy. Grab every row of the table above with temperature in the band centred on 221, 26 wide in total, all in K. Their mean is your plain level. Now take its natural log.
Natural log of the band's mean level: 3.81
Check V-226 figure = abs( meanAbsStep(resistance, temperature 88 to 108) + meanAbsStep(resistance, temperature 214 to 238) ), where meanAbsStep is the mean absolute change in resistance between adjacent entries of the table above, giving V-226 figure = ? 3.6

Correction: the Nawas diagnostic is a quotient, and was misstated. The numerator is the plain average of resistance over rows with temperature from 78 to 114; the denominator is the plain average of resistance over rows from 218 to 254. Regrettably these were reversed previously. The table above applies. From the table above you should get 1.00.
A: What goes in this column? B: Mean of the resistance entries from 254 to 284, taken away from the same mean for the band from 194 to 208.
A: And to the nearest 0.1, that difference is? 6.5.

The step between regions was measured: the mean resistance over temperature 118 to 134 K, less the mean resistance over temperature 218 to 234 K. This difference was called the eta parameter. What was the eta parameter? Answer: -7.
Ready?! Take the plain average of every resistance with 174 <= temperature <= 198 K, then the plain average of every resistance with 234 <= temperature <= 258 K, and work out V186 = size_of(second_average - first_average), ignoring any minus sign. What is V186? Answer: 4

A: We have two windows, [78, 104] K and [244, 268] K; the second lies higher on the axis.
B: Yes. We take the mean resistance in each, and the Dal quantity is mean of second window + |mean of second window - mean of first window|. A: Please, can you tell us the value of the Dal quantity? 44.5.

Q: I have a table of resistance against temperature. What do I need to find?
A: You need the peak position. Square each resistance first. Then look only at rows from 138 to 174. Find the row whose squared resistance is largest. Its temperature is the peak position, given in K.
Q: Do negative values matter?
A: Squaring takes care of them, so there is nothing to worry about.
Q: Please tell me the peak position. 161 K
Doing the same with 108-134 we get 131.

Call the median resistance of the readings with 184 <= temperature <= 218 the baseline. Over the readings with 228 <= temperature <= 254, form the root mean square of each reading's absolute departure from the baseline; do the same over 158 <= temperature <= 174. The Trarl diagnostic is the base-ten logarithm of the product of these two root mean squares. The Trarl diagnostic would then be 1.3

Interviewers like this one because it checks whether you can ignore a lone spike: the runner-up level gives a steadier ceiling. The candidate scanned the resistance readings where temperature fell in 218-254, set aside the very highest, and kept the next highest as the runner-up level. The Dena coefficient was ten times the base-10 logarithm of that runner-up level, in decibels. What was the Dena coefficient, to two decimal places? 16.50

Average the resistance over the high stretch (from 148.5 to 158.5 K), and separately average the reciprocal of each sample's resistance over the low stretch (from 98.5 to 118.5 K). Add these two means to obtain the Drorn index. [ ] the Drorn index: 49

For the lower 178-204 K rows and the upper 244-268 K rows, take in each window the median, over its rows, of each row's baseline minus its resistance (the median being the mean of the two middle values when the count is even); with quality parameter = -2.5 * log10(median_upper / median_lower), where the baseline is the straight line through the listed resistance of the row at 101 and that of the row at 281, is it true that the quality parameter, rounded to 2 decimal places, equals 1.05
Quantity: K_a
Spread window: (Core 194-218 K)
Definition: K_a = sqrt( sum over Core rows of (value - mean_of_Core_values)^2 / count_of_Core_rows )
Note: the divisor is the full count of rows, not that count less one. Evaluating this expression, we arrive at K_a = 1.0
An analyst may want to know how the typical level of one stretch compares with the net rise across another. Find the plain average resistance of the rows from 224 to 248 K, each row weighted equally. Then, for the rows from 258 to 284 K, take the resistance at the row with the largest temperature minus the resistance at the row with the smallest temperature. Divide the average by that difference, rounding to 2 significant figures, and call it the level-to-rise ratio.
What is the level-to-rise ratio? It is -21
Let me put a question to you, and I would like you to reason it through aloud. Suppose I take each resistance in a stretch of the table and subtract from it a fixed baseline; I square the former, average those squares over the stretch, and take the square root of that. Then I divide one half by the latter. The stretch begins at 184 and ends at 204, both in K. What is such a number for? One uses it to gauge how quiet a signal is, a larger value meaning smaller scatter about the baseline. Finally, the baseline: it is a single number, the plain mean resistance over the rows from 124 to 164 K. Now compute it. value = 0.32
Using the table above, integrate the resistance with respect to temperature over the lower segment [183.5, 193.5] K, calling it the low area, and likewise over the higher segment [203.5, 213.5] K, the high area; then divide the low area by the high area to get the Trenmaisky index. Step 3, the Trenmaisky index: 0.99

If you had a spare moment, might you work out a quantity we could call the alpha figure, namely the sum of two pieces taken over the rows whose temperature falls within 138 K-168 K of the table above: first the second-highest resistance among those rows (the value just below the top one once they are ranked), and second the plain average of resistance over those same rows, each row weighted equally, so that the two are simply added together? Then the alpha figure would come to 100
